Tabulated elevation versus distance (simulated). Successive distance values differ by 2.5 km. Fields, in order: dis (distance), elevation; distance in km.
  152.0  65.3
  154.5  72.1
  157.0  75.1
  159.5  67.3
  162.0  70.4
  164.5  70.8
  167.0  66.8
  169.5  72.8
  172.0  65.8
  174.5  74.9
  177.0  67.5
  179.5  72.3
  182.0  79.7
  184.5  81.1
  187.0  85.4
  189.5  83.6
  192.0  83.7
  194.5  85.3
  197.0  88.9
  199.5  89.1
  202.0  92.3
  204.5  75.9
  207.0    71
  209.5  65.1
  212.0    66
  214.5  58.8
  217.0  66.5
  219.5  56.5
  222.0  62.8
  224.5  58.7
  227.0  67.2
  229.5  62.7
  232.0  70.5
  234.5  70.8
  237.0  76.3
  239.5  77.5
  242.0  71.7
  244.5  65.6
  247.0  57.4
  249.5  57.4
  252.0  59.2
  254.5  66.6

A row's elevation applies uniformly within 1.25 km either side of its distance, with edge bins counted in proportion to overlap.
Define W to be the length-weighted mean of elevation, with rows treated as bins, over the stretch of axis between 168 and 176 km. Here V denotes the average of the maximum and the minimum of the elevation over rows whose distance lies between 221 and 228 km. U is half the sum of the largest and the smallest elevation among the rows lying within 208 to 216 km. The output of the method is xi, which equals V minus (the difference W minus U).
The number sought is 54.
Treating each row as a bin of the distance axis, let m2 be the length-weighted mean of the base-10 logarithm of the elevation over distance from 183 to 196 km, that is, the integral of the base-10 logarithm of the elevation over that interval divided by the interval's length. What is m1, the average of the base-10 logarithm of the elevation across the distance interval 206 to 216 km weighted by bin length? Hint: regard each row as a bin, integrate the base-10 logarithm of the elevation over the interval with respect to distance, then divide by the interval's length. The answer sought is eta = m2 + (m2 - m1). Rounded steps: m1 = 1.81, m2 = 1.92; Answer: 2.03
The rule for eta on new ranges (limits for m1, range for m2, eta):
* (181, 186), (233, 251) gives 1.75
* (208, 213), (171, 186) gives 1.92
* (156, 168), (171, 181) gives 1.85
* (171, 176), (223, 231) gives 1.75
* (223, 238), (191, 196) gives 2.03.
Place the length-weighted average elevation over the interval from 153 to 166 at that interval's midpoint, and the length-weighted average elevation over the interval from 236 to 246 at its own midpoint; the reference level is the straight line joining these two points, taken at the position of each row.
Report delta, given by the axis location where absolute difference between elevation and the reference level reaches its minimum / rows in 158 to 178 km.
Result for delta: 164.5 km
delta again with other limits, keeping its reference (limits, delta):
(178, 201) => 179.5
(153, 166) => 164.5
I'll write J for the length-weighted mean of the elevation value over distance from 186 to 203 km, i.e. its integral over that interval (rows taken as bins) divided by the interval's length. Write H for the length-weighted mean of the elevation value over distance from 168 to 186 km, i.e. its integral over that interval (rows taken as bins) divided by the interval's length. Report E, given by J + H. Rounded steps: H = 74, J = 86.8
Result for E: 160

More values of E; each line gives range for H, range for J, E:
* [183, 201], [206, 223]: 149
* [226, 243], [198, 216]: 145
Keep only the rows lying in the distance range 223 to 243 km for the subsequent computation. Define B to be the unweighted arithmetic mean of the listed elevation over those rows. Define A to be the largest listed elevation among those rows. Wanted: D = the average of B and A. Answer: 73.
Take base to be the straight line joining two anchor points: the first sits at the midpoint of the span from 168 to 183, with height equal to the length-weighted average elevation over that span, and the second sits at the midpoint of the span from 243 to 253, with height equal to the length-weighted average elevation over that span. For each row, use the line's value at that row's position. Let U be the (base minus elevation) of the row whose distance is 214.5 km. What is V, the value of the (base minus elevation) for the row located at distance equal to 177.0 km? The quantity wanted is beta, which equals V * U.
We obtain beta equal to 29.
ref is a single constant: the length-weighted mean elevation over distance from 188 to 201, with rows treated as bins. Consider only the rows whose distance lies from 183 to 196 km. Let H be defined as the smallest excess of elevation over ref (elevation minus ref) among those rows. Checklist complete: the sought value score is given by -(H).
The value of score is 5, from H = -5.1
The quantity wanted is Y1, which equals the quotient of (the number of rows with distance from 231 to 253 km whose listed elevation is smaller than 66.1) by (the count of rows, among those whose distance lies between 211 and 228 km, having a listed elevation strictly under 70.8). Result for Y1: 0.57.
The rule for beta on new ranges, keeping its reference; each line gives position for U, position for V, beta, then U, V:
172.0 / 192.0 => -97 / 7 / -14.4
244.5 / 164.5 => -14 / -5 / 2.9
